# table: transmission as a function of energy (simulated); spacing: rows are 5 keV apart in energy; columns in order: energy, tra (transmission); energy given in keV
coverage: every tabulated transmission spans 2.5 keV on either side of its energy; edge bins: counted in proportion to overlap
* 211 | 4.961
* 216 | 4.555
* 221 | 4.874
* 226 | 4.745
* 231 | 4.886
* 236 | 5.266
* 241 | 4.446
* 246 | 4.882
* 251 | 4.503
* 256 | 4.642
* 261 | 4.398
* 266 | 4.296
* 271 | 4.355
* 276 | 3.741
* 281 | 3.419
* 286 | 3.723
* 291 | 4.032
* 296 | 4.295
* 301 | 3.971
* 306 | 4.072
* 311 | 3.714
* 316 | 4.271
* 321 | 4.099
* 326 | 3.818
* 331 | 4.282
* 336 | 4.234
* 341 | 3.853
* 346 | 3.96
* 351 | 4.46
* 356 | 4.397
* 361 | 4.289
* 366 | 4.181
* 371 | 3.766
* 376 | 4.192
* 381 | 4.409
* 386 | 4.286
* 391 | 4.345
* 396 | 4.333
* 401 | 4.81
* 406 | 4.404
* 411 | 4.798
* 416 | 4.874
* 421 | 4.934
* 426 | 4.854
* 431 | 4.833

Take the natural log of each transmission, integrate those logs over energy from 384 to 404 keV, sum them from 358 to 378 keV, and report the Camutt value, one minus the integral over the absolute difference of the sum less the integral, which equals -0.234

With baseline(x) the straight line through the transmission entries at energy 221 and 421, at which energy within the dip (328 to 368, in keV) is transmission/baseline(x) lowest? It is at 341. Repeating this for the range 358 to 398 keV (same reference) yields 371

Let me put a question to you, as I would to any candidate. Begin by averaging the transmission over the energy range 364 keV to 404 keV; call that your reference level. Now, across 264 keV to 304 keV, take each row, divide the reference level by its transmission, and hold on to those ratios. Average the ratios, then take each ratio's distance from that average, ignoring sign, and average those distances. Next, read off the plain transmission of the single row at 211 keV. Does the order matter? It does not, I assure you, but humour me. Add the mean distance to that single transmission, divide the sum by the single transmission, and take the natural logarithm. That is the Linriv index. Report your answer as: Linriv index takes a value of 0.015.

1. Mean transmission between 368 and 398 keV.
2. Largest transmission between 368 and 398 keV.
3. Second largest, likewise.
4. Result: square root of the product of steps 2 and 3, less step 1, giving 0.16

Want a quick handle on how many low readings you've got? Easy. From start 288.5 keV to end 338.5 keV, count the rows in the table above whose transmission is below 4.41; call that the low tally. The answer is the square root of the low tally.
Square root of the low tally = 3.2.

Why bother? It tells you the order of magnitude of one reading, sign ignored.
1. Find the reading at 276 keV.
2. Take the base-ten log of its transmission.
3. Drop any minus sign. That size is 0.57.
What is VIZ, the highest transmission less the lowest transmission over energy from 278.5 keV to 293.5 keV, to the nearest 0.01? 0.61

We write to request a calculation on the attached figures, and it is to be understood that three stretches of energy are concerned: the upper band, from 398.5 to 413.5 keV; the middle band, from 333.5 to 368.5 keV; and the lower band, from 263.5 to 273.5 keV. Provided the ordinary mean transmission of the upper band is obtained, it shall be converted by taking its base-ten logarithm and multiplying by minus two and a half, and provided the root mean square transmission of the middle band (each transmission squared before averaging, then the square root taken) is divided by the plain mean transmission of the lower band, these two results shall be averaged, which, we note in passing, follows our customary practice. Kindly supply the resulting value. -0.35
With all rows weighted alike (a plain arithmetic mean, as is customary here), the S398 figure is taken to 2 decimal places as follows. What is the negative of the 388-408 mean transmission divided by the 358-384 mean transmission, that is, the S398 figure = -1.07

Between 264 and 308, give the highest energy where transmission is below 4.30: 306 keV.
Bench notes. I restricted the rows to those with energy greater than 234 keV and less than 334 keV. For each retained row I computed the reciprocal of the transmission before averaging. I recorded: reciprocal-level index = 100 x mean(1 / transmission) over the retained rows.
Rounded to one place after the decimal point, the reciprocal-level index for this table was 24.0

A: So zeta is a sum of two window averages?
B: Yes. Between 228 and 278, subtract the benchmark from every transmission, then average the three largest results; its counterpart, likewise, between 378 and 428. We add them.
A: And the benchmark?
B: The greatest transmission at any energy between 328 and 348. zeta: 1.3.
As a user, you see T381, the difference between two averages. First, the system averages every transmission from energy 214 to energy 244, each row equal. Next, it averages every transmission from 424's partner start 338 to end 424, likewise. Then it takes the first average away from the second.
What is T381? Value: -0.43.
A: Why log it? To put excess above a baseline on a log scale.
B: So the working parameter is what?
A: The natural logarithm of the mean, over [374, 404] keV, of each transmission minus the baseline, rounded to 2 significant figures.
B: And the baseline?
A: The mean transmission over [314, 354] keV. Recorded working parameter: -1.3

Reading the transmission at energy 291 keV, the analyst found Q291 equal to 4.032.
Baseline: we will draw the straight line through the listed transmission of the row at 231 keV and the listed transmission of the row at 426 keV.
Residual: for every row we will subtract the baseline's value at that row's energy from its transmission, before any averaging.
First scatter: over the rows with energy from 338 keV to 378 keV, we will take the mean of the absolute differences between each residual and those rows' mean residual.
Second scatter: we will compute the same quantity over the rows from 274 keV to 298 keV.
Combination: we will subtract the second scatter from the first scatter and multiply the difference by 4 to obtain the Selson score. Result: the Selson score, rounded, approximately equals -0.20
